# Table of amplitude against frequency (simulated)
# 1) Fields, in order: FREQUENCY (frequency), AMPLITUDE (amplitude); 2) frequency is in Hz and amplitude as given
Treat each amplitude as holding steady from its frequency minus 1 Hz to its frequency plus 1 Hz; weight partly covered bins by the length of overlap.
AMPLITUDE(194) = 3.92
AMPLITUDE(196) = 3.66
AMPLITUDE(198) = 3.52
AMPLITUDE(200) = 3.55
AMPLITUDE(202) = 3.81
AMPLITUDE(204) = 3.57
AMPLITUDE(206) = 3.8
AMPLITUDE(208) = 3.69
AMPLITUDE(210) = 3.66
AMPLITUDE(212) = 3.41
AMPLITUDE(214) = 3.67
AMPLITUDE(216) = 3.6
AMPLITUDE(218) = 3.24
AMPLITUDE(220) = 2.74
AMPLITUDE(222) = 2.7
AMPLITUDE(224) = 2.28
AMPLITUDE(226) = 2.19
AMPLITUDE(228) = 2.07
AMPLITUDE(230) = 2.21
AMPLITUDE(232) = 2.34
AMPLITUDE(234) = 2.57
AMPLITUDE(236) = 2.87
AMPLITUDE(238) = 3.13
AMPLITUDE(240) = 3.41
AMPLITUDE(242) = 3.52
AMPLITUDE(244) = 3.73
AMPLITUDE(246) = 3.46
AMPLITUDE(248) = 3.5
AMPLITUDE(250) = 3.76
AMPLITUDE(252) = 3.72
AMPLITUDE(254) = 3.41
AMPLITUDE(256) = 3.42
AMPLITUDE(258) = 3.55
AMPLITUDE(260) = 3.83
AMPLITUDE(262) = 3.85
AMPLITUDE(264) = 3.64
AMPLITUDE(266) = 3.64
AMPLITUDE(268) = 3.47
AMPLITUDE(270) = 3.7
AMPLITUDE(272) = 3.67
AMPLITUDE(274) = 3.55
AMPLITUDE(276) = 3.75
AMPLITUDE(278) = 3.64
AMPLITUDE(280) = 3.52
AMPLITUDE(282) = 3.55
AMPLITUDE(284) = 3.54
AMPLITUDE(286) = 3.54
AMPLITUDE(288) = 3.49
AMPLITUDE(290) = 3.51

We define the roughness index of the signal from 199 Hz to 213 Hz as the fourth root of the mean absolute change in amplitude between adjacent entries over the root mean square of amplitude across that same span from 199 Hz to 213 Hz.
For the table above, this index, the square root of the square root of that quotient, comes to 0.48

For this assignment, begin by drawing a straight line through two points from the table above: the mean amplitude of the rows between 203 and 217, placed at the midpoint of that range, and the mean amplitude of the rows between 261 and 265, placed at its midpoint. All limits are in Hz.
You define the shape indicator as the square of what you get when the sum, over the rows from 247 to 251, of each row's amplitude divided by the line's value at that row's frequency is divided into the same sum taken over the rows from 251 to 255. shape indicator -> 1.0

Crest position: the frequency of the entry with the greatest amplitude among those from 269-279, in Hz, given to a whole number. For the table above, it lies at 276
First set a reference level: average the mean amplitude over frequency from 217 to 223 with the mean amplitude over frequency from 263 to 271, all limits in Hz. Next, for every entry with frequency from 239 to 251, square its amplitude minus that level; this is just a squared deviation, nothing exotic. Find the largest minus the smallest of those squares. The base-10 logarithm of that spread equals -0.6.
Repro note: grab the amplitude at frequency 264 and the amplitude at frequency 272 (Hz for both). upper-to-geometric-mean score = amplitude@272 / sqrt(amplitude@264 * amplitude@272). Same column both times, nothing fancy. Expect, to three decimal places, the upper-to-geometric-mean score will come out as 1.004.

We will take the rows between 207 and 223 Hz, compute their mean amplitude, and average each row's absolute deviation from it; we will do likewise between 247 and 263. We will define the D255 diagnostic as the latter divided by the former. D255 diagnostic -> 0.48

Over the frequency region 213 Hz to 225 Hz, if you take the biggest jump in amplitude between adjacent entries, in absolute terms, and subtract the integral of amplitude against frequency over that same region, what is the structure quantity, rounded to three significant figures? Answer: -36.0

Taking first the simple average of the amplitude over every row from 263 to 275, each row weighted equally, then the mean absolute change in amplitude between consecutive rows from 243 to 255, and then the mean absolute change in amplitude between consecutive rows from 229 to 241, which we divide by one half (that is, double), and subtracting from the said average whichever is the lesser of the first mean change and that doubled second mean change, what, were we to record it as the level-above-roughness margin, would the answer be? 3.43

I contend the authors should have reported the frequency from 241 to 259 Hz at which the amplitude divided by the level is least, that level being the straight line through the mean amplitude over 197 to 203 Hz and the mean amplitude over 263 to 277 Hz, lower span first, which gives 254 Hz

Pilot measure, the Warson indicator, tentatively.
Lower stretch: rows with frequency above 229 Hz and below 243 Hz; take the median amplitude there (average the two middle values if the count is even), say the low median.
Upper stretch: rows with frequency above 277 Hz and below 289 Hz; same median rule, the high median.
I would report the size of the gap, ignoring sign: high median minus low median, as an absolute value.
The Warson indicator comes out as 0.67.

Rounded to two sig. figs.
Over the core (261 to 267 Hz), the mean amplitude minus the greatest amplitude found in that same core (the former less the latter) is -0.14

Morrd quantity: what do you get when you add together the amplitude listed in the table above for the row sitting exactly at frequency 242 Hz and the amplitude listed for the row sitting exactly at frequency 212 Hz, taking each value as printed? 6.9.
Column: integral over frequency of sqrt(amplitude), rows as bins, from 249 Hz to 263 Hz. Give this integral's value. 26.7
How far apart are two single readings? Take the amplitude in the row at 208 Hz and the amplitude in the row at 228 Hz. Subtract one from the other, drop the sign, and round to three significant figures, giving 1.62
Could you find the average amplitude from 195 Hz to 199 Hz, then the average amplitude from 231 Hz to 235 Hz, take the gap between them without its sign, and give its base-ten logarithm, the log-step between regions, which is 0.05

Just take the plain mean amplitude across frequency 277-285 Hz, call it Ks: 3.6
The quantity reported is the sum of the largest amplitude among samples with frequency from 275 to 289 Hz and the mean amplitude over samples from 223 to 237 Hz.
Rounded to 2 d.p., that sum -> 6.11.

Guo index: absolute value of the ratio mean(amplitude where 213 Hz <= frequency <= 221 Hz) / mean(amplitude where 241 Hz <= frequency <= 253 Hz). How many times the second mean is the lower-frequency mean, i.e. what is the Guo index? 0.92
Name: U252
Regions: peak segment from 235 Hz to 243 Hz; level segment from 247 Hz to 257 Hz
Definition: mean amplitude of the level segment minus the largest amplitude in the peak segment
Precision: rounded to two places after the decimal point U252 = 0.04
